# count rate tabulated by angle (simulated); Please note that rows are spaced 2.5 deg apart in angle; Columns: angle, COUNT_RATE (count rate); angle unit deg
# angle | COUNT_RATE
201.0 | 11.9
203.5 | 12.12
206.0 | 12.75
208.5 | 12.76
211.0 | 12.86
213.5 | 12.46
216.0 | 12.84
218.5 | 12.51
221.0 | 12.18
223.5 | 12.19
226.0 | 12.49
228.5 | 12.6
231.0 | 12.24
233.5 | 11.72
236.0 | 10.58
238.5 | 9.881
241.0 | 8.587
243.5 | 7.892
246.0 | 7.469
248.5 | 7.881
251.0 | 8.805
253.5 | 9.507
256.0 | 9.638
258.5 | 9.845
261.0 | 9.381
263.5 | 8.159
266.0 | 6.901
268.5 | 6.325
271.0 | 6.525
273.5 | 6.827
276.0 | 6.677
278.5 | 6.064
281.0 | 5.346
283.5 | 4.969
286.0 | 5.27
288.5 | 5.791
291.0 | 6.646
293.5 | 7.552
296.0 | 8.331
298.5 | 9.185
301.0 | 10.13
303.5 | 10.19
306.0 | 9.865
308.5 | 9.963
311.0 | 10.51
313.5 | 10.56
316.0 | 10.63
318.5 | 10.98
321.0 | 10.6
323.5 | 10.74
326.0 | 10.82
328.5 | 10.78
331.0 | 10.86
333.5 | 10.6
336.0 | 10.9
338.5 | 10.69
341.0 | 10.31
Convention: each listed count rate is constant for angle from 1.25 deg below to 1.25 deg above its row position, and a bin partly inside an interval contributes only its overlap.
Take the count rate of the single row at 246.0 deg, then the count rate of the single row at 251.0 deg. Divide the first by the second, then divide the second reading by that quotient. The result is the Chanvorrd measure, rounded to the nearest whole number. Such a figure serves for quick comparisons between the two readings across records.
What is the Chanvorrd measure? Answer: 10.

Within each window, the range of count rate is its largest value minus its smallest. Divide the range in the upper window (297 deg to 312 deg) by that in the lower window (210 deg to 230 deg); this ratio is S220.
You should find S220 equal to 1.9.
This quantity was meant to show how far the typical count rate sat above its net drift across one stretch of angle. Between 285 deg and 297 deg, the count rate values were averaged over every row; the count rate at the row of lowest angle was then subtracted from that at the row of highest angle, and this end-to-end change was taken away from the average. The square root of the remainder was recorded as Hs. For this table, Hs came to 1.91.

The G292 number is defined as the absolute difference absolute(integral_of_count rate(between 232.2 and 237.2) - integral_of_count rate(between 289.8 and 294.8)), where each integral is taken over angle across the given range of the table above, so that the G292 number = 20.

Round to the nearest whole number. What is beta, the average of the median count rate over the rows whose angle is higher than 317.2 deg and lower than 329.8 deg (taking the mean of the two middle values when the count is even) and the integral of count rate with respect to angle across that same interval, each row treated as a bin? 73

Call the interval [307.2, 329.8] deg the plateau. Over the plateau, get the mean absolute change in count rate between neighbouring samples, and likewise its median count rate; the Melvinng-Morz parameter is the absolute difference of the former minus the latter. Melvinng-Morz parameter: 10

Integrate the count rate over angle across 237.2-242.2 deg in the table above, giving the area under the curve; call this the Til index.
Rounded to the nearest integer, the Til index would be 46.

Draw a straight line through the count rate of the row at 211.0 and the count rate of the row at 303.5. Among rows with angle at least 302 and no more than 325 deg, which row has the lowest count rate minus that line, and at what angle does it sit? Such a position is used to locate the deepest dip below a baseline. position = 306.0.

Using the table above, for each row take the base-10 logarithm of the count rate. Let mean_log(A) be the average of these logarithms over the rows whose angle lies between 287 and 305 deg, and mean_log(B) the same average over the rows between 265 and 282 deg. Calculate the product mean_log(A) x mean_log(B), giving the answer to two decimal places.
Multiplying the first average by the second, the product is 0.73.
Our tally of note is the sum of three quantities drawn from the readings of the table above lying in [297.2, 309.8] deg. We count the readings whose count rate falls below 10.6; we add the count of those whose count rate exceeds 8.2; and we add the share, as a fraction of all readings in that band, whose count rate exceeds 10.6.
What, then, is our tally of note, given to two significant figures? 10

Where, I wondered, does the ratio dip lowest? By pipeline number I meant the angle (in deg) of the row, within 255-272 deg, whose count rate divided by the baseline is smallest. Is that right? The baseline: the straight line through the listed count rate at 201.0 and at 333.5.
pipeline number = 268.5 deg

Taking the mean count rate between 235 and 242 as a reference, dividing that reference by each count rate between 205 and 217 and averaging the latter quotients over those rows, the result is 0.76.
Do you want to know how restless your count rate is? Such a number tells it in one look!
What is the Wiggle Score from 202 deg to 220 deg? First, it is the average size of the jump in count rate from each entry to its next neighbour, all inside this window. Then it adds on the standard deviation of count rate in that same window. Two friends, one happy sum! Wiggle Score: 0.6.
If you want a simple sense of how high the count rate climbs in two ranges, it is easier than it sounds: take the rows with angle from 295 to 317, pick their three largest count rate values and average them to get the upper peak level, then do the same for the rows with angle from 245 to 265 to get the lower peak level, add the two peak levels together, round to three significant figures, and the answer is 20.2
